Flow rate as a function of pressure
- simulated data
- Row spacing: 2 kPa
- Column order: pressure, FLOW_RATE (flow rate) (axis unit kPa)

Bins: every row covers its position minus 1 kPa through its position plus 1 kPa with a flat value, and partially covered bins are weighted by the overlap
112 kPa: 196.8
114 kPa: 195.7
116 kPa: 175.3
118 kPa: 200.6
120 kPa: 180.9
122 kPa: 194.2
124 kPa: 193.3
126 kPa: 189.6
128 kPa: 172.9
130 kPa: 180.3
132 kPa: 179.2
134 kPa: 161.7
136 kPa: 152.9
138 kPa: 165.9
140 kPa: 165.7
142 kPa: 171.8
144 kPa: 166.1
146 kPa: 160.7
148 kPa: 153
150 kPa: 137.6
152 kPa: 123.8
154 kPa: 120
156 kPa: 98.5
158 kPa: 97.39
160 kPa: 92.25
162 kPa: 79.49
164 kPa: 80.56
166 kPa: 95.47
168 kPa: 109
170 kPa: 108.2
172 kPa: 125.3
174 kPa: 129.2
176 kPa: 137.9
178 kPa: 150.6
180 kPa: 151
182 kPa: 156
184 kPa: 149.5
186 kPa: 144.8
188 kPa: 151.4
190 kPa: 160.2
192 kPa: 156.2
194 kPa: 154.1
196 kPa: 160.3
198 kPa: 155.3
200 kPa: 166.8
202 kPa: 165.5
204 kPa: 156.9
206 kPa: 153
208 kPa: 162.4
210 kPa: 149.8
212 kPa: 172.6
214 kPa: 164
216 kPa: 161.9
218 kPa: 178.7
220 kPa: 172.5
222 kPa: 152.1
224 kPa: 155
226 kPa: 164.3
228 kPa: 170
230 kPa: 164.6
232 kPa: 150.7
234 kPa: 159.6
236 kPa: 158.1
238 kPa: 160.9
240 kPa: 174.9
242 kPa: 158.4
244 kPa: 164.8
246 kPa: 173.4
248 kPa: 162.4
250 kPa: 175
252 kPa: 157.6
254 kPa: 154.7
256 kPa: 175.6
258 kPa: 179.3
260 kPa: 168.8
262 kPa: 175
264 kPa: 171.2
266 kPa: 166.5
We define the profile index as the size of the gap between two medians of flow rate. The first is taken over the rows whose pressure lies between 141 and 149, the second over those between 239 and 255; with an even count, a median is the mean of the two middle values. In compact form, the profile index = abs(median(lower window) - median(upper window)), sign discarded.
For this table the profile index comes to 0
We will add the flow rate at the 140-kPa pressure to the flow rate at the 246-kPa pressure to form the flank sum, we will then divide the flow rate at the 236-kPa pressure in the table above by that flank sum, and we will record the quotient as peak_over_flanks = 0.466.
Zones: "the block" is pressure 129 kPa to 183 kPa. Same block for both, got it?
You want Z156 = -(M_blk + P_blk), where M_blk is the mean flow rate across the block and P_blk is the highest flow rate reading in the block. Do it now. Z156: -315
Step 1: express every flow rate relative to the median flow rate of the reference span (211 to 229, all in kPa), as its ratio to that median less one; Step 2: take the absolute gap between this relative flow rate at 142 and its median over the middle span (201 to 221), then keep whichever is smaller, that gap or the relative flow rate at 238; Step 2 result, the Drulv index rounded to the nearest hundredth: -0.02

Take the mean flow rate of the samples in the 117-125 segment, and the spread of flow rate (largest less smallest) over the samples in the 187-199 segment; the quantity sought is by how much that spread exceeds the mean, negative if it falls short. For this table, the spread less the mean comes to -183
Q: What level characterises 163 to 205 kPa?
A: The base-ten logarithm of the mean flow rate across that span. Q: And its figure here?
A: 2.15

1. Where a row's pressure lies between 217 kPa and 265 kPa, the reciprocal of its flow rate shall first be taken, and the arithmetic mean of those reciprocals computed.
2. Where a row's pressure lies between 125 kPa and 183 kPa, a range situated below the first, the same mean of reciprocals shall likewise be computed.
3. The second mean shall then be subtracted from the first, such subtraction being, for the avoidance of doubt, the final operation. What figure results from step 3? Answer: -0.0016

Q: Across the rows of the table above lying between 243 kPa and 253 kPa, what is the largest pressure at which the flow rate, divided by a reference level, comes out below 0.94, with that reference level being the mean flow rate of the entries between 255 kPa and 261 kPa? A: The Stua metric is 252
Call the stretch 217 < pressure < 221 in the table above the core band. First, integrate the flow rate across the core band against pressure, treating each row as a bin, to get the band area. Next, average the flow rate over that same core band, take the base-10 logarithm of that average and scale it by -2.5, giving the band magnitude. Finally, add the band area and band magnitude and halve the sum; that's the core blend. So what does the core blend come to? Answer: 348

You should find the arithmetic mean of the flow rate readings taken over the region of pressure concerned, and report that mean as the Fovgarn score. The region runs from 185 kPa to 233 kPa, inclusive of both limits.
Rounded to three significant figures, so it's 160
